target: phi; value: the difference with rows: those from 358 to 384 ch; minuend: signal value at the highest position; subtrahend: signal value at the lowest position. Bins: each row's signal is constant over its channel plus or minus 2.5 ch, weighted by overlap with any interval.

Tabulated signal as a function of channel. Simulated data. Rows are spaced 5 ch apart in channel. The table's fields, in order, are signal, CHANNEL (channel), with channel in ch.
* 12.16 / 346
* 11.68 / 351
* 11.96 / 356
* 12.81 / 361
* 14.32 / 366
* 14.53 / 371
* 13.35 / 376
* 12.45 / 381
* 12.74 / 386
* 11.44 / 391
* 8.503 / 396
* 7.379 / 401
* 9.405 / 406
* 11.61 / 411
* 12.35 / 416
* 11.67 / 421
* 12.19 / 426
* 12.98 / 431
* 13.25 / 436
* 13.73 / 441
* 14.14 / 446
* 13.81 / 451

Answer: -0.4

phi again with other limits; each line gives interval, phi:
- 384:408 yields -3.3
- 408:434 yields 1.4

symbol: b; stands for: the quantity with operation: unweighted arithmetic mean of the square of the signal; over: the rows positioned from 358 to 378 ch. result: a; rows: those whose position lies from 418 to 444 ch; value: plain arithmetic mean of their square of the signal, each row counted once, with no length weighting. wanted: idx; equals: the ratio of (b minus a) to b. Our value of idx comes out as 0.14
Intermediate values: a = 163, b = 190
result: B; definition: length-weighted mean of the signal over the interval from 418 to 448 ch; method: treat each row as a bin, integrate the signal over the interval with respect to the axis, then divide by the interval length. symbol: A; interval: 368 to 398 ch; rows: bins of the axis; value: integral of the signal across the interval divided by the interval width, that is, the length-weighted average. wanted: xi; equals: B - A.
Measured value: 1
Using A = 12.3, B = 13.0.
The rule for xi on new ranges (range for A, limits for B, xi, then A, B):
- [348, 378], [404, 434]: -1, 13.1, 11.8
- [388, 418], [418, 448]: 3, 10.1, 13.0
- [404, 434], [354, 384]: 1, 11.8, 13.2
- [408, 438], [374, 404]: -1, 12.3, 10.9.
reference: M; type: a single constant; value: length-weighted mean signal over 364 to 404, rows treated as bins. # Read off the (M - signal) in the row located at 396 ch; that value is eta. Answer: 3.3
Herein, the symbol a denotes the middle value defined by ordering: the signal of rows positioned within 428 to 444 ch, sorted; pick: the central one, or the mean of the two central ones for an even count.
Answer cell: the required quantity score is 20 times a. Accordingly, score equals 265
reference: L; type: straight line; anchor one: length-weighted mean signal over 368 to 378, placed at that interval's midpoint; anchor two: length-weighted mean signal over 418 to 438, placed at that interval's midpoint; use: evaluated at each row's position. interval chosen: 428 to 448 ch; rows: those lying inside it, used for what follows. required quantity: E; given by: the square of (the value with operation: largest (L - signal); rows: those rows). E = 0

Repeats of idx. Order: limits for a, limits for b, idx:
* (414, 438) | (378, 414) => -0.37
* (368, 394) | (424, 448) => 0.05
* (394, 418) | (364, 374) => 0.52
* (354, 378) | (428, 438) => -0.05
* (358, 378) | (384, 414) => -0.77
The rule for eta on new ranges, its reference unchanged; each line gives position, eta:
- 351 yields 0.1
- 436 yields -1.5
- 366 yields -2.5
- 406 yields 2.4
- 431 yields -1.2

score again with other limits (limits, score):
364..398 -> 255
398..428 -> 233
